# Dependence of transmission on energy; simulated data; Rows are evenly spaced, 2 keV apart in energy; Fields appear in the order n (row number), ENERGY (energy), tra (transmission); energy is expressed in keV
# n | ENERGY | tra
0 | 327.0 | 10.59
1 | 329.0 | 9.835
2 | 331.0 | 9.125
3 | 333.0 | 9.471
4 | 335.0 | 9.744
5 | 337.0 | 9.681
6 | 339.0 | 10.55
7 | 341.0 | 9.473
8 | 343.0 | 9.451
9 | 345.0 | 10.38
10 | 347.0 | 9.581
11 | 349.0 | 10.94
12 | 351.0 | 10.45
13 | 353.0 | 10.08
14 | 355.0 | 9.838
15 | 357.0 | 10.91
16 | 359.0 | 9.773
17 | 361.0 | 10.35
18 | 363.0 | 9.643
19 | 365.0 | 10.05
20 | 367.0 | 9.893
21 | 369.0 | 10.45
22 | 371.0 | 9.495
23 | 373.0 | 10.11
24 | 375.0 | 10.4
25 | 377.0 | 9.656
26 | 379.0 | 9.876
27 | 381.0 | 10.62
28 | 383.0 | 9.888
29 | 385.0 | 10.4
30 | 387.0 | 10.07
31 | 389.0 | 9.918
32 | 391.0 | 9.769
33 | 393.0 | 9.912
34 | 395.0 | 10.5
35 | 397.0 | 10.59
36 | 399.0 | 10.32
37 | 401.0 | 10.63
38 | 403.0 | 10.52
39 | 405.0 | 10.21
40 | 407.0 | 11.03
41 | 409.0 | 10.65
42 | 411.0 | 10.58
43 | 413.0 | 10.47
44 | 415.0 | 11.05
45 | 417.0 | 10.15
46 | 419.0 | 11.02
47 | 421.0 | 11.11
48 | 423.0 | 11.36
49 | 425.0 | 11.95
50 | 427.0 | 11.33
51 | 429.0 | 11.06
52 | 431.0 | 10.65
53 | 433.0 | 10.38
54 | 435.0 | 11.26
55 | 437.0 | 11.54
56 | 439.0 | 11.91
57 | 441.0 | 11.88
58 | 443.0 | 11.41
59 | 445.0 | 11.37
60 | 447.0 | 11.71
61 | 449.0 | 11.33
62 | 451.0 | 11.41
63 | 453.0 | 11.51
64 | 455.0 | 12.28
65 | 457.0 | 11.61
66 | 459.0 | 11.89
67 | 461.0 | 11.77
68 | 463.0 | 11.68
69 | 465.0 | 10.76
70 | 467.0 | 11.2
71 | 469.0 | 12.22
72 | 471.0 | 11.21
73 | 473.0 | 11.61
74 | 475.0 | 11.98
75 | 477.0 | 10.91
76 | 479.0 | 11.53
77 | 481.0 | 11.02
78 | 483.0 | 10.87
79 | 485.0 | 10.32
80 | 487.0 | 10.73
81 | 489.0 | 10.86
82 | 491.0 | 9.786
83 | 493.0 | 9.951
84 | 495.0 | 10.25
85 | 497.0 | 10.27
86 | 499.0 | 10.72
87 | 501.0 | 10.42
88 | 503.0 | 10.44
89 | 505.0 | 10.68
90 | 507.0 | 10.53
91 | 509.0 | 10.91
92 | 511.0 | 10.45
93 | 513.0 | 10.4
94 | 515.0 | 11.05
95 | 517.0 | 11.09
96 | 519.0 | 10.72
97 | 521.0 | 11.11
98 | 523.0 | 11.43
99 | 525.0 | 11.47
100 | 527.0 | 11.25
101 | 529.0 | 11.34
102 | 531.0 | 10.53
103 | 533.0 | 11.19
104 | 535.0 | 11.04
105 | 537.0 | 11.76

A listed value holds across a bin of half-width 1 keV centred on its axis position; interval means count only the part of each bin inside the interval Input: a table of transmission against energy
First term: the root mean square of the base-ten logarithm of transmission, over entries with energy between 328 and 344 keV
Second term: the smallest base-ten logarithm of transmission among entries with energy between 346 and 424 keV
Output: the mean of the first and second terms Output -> 0.981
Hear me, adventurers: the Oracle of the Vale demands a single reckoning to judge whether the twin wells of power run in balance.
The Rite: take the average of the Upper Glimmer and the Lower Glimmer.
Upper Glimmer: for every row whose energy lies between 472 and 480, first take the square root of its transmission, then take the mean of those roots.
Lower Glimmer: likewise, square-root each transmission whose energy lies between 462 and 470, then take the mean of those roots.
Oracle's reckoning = 3.39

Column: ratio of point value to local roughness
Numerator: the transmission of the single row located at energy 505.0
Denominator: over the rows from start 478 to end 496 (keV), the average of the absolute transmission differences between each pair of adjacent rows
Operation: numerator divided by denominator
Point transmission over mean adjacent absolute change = 26.0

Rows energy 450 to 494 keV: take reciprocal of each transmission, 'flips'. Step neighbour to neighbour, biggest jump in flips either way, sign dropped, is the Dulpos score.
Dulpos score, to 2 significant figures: 0.010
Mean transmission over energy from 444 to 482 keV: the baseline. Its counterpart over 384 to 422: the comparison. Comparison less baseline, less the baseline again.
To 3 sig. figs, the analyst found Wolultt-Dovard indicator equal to -12.6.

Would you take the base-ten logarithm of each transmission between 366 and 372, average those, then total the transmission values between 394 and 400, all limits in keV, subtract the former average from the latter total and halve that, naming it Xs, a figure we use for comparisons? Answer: 15.2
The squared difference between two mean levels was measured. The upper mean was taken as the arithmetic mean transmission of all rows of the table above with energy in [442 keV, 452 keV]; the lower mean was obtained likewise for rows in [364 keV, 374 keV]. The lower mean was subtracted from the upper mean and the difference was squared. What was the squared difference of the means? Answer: 2.1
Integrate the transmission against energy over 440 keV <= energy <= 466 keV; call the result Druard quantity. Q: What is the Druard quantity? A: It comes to 301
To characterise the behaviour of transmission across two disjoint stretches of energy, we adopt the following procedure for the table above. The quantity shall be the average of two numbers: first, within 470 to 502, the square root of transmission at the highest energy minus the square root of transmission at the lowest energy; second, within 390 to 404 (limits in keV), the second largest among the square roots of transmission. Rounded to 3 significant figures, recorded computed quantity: 1.57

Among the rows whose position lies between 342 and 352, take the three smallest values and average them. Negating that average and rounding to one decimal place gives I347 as -9.8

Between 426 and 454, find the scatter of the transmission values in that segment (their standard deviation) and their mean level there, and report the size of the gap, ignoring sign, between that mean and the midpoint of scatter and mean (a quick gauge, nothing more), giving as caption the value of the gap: 5.5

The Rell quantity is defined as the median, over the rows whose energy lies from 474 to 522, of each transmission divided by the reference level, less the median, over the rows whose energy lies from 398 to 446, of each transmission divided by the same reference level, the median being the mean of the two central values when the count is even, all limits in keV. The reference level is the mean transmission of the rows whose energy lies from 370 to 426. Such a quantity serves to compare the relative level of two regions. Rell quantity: -0.031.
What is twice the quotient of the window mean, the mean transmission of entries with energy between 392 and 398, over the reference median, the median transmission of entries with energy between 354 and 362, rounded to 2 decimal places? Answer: 2.05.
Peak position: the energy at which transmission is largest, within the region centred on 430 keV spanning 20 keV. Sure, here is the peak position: 425.0 keV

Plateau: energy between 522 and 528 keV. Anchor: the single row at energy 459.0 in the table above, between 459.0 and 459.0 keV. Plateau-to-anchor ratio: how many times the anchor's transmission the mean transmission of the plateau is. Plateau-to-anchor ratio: 0.96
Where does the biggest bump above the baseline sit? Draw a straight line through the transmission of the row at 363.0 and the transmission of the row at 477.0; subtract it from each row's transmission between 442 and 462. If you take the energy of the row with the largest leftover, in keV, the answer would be 455.0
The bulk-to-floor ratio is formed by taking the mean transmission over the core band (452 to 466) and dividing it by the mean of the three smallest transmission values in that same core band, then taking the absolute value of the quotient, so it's 1.03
